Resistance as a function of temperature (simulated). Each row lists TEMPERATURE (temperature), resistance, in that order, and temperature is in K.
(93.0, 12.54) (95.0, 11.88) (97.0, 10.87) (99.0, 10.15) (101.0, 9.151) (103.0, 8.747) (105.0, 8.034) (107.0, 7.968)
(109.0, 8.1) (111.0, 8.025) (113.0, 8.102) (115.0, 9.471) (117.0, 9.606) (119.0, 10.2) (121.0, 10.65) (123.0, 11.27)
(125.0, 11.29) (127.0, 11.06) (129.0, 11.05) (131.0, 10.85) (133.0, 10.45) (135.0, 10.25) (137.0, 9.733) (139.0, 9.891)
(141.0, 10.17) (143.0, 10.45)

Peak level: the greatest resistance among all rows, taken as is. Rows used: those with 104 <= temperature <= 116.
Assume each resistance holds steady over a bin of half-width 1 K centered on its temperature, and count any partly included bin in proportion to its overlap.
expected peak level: 9.471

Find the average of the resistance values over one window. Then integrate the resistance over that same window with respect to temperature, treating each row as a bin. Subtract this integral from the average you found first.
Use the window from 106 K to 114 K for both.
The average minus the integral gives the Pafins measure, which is -56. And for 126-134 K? -76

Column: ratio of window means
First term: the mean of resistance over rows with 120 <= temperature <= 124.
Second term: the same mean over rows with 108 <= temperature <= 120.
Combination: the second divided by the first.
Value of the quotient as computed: 0.81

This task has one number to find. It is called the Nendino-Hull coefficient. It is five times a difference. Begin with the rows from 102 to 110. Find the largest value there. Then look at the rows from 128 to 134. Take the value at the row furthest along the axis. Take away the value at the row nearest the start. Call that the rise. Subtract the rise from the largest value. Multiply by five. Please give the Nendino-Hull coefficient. 47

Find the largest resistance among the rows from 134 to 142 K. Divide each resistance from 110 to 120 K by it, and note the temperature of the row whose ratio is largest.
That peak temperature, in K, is 119.0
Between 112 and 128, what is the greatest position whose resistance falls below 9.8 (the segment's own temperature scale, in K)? 117.0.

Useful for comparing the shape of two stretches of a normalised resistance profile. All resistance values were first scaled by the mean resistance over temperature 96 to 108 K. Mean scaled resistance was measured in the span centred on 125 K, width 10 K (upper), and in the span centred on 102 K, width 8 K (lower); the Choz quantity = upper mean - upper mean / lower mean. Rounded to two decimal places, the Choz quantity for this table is -0.02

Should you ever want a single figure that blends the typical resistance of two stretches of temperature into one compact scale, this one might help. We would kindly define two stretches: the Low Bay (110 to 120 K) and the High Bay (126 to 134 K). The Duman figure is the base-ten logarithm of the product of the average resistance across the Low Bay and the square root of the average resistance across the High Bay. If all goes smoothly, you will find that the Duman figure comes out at 1.48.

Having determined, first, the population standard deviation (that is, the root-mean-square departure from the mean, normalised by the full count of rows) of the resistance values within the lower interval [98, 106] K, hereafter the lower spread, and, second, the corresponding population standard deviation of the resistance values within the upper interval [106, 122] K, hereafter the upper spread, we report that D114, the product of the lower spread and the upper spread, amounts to 0.78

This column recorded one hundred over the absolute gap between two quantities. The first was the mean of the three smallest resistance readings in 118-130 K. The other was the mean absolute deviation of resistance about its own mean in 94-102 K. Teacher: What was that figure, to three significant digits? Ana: 10.2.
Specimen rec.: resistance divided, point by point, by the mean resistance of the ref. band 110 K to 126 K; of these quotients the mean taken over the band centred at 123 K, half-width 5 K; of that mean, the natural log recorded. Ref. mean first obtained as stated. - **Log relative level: 0.10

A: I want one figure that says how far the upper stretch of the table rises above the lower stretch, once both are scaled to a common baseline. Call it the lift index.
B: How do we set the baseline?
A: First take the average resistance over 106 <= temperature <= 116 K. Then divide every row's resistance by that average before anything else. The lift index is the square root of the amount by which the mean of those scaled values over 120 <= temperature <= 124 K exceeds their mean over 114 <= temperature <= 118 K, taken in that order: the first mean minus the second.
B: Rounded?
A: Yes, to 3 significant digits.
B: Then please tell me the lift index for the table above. 0.413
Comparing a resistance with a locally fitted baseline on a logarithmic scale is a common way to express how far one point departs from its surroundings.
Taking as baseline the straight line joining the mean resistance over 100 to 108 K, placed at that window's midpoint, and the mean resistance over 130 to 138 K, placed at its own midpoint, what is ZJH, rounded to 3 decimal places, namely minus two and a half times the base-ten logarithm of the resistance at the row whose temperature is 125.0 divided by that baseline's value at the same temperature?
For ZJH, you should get -0.157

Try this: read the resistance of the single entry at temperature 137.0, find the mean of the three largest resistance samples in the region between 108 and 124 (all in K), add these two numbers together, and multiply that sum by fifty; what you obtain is 1022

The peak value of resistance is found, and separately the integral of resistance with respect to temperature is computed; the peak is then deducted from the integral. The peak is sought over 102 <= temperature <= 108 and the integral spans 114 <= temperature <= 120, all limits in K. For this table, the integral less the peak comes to 50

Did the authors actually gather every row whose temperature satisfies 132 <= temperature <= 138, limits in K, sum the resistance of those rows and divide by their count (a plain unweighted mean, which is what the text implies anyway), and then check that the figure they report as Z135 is 10.1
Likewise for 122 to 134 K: 11.0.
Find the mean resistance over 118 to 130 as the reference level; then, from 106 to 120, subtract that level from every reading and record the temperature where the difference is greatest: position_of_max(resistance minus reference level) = 119.0 K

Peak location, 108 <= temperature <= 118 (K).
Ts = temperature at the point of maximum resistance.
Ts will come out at 117.0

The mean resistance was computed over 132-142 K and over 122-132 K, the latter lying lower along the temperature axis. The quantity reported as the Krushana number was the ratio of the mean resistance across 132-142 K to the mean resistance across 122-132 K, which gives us 0.91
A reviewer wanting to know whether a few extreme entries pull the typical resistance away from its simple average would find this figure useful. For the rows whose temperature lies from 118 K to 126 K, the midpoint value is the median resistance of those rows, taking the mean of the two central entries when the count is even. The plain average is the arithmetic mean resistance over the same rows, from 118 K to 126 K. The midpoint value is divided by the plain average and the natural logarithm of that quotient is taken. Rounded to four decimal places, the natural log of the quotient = 0.0099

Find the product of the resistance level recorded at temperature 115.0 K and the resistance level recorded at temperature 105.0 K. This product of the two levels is 76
